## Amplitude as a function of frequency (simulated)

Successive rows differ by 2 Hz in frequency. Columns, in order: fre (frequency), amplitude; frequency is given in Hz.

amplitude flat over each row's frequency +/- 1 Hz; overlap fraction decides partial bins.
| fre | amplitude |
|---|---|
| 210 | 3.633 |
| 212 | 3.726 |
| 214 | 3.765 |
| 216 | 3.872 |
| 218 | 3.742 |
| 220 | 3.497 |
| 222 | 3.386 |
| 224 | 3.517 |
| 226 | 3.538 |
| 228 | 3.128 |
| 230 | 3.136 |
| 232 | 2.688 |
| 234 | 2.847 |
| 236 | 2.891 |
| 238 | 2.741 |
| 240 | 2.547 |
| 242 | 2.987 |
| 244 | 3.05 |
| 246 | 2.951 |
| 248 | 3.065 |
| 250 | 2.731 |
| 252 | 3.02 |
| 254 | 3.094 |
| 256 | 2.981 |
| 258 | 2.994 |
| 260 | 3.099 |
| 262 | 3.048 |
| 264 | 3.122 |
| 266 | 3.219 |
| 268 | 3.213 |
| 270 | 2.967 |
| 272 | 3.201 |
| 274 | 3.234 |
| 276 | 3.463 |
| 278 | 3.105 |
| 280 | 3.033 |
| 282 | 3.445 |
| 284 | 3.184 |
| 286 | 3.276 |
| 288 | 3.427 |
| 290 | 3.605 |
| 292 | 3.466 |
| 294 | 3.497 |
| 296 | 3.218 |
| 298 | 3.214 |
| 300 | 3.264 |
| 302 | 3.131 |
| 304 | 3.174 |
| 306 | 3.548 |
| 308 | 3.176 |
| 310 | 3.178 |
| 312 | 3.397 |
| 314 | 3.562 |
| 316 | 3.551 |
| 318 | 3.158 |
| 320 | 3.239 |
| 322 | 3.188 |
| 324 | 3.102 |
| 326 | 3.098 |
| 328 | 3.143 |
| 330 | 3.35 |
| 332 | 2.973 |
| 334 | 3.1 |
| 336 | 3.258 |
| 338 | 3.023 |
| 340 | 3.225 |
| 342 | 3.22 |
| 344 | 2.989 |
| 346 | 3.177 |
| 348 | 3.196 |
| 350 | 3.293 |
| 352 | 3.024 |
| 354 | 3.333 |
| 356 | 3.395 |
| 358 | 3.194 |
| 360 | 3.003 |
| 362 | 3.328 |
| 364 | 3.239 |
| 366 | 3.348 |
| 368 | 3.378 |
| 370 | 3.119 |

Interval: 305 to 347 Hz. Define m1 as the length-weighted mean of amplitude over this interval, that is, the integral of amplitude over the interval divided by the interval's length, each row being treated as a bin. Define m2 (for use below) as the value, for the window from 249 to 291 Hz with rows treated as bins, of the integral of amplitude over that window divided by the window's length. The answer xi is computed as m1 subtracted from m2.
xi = -0.06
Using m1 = 3.22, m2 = 3.16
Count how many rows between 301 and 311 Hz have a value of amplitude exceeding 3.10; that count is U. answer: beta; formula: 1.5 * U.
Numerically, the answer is 7.5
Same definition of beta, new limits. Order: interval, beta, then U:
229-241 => 1.5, 1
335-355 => 10.5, 7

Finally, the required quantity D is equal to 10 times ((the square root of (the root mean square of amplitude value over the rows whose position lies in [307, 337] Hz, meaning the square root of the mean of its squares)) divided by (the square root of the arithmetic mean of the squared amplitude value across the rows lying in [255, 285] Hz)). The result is 5.70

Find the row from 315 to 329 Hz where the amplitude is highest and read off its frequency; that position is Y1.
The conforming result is 316 Hz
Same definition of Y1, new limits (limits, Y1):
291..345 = 314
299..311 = 306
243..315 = 290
